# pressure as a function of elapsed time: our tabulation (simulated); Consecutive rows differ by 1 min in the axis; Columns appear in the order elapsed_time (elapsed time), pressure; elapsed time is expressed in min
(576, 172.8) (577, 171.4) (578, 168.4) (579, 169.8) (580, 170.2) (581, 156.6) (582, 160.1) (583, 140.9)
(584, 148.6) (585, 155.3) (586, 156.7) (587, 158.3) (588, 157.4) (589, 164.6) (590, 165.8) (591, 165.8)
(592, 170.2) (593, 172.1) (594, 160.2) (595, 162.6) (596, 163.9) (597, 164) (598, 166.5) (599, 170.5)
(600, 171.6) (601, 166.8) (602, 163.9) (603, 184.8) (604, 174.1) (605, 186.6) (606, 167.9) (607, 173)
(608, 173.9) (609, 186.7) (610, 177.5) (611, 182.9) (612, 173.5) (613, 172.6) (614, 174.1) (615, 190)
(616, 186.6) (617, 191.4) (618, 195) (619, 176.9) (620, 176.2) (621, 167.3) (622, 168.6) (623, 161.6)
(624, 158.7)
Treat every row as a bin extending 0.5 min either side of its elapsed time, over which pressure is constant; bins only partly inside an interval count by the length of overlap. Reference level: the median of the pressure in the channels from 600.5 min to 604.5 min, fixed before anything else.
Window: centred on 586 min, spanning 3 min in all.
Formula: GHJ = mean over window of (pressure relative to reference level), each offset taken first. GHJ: -14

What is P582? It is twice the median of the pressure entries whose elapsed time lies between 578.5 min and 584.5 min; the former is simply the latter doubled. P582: 317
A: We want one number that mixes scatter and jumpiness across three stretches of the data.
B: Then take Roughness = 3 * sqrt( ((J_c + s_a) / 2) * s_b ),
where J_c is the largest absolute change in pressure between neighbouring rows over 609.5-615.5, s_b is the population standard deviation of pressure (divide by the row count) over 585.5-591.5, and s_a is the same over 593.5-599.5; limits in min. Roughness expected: 19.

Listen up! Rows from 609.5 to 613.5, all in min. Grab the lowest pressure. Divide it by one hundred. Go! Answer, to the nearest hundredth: 1.73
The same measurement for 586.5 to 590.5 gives 1.57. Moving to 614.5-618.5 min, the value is 1.87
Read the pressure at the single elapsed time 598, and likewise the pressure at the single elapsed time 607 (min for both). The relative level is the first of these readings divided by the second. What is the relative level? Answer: 0.96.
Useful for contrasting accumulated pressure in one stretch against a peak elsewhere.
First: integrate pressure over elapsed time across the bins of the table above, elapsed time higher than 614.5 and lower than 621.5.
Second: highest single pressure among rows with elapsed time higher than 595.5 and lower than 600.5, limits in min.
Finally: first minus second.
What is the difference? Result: 1112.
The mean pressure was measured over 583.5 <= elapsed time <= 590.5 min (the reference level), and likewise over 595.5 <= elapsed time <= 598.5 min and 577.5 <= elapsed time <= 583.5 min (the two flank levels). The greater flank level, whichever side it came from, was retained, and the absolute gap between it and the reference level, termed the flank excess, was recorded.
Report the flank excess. 7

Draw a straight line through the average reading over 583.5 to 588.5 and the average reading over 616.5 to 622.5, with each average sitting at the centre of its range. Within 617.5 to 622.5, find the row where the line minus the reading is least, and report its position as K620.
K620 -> 618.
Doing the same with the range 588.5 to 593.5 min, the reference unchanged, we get 593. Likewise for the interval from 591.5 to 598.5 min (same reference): 593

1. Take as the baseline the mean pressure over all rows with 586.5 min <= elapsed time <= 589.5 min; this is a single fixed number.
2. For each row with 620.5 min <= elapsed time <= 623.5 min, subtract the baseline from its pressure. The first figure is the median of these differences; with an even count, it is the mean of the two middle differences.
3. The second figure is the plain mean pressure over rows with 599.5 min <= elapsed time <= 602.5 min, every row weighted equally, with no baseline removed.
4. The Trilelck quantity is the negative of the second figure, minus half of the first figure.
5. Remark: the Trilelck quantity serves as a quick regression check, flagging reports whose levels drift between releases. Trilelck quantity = -171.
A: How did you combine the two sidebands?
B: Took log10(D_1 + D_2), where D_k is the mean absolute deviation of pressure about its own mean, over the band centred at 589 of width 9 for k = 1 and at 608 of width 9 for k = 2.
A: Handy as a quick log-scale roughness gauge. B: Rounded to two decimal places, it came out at 1.03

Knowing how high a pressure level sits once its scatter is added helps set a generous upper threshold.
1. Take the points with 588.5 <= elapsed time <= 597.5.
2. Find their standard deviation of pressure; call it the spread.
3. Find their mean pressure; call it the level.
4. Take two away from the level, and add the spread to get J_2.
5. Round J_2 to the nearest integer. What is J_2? 167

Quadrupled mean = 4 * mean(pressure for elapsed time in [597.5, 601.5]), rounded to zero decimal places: 675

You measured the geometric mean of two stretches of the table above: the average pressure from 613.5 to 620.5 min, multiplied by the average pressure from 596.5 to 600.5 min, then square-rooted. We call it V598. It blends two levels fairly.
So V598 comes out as 176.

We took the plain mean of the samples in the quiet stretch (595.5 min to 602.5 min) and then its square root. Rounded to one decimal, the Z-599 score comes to 12.9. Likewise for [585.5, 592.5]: 12.8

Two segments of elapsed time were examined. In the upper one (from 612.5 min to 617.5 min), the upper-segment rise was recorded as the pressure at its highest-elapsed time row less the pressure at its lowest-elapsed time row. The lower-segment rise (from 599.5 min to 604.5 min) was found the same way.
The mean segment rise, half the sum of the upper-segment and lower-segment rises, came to 11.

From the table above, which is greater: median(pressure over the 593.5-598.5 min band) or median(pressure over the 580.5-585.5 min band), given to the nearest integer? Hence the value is 164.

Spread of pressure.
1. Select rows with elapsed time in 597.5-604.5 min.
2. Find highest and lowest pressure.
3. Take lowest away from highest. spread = 21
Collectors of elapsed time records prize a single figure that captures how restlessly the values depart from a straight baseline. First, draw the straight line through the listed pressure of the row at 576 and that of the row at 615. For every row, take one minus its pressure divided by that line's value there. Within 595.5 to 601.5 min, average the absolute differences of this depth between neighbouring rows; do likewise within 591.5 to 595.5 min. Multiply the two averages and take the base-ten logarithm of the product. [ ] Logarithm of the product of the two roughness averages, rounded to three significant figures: -3.42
